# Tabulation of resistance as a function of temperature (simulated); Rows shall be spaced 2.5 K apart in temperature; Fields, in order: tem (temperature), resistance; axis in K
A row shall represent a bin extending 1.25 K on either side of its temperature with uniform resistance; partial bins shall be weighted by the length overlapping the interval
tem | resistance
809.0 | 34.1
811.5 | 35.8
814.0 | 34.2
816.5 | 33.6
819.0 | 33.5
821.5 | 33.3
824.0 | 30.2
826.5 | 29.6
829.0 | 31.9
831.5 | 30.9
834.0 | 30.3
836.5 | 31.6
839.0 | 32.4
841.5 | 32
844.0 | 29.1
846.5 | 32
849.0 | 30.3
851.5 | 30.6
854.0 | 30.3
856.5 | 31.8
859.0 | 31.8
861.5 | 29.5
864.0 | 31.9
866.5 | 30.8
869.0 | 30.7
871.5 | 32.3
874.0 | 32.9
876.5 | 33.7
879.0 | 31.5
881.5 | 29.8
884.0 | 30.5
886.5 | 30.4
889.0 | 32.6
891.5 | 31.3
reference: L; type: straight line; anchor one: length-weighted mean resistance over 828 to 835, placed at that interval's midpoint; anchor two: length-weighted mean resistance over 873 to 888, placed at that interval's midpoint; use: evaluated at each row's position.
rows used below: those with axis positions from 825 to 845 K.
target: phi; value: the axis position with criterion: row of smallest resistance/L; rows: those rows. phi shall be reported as 844.0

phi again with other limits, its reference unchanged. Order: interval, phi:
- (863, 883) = 881.5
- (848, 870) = 861.5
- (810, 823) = 821.5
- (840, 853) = 844.0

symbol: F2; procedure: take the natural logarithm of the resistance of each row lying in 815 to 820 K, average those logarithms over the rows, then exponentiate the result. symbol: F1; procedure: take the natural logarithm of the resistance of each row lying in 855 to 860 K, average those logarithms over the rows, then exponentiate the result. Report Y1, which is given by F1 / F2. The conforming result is 0.95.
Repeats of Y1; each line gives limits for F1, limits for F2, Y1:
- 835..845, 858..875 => 1.00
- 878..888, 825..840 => 0.98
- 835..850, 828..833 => 0.99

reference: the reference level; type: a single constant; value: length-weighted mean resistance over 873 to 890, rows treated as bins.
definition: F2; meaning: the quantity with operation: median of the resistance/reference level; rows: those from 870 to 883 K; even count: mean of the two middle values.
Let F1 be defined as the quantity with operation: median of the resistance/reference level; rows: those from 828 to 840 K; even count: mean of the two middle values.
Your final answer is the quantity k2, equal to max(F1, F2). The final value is 1.02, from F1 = 1.000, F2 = 1.02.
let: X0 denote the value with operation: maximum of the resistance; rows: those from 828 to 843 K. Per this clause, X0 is 32.4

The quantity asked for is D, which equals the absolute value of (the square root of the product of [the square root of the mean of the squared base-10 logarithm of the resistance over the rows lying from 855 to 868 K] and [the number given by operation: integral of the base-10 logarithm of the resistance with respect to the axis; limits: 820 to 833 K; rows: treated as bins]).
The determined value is 5.39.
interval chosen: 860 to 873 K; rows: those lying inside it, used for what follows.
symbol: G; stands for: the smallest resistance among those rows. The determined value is 29.5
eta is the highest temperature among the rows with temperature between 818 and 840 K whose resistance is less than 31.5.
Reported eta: 834.0 K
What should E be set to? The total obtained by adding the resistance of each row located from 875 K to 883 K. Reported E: 95.0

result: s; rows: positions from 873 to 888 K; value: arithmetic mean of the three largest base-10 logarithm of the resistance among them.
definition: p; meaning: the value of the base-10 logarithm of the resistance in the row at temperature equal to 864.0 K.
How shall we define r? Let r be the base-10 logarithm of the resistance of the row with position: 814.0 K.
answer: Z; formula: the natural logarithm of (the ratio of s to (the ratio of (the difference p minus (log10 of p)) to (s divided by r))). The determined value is 0.12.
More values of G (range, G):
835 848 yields 29.1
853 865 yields 29.5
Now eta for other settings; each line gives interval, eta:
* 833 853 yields 851.5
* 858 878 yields 869.0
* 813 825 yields 824.0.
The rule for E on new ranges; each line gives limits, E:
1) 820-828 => 93.1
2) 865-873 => 93.8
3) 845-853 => 92.9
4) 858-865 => 93.2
